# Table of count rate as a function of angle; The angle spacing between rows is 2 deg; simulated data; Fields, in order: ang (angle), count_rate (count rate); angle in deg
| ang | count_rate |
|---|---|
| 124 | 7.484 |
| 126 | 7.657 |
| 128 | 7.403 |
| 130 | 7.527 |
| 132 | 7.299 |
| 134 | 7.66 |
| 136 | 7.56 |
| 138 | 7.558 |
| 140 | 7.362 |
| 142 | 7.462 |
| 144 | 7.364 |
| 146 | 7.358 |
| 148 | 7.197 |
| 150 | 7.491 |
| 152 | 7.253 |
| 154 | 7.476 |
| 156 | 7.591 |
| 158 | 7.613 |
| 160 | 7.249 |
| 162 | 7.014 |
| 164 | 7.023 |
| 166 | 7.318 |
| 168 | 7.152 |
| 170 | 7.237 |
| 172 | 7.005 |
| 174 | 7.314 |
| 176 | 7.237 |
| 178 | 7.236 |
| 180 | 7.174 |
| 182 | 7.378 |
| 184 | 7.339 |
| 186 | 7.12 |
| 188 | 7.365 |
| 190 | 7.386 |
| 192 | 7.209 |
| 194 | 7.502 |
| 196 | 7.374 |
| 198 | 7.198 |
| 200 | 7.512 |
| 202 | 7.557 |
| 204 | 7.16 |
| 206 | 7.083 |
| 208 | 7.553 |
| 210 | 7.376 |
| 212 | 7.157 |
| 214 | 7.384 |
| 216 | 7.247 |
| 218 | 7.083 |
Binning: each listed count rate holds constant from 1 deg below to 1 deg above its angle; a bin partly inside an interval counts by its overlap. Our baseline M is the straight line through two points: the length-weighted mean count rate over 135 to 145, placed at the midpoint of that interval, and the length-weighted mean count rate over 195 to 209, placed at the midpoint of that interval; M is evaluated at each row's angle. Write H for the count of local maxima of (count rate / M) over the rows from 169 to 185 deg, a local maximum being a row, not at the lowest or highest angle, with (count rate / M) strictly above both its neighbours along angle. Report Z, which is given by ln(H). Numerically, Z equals 1.10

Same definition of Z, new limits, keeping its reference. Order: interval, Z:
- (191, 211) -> 1.10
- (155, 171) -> 0.69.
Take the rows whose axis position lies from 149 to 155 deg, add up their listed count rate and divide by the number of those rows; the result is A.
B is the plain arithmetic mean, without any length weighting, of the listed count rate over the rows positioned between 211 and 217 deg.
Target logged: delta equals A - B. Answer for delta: 0.14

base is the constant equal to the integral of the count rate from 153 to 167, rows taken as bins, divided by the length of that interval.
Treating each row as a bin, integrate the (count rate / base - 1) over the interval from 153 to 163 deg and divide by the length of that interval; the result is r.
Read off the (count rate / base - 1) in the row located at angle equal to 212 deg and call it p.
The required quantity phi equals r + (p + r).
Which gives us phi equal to -0.006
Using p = -0.023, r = 0.009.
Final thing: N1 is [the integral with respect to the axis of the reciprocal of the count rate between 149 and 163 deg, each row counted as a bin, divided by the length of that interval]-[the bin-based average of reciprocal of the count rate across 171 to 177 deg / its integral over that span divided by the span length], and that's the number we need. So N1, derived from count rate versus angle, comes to -0.004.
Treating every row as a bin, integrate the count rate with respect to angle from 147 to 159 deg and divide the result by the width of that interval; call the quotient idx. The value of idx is 7.44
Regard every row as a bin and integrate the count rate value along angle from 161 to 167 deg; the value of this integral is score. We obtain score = 42.7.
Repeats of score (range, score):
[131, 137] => 45.0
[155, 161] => 44.9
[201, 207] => 43.6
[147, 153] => 43.9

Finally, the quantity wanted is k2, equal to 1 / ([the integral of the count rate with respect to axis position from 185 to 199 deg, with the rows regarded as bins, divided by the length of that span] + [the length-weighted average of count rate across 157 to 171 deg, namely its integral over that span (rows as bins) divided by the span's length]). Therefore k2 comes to 0.0688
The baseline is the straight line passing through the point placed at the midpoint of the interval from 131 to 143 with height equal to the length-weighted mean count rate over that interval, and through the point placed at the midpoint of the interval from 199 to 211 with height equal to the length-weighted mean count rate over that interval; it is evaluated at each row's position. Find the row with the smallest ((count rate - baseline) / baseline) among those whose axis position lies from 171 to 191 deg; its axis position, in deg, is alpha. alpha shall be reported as 172 deg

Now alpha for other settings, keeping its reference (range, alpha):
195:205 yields 204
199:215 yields 206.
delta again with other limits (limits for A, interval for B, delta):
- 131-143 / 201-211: 0.14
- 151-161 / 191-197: 0.07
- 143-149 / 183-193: 0.02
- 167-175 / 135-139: -0.38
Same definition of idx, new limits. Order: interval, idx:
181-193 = 7.30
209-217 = 7.29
